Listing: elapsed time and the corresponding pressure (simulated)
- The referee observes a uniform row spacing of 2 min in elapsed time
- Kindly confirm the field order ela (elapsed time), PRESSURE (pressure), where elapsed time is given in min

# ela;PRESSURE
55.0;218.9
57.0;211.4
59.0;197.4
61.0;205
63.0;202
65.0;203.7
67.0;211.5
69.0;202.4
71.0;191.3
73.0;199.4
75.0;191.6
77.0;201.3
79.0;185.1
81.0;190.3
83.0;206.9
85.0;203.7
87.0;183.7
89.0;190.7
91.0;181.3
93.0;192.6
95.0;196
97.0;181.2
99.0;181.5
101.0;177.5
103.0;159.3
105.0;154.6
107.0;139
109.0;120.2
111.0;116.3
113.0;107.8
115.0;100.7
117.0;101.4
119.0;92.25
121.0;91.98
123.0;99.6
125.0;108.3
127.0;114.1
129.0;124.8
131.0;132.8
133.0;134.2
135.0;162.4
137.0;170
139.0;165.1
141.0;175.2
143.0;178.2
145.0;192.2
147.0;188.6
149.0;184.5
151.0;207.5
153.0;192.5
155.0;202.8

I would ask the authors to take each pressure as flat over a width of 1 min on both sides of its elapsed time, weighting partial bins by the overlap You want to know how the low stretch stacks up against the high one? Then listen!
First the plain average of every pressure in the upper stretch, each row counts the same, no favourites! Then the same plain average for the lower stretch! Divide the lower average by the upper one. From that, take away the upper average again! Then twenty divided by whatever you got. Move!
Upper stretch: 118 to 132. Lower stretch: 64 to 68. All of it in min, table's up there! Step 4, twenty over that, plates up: -0.187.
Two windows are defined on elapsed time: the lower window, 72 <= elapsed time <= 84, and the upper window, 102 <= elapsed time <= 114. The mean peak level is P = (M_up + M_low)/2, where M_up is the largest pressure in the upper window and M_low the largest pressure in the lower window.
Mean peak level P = 183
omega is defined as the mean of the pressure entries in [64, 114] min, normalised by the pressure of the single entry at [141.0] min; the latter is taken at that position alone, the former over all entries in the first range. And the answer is 1.02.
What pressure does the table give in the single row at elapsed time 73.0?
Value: 199.4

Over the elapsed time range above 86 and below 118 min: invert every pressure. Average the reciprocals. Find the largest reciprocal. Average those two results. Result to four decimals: 0.0084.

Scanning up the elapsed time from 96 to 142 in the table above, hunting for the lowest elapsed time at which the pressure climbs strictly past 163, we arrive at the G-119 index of 97.0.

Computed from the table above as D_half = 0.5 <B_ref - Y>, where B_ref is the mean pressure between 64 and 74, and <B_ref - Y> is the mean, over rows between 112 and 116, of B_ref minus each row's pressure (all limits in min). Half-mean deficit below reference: 49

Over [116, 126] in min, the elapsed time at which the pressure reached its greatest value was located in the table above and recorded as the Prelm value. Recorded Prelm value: 125.0 min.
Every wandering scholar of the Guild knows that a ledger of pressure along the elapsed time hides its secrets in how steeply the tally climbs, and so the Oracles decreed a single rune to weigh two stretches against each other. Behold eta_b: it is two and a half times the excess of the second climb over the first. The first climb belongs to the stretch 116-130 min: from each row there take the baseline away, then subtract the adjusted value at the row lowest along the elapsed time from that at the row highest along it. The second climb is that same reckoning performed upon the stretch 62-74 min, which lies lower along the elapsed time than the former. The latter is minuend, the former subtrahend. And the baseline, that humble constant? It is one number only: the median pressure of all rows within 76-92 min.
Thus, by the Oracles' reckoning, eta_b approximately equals -65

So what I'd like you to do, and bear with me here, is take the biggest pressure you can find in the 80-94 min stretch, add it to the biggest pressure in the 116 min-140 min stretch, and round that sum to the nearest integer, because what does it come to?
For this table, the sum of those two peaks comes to 377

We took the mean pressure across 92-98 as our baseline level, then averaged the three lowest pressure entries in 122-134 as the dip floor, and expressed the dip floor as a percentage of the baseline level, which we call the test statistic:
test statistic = 57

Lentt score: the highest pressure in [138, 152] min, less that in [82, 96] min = 1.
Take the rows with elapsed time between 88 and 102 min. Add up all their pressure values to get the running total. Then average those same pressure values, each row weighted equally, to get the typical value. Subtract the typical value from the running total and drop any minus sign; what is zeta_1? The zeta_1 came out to 1115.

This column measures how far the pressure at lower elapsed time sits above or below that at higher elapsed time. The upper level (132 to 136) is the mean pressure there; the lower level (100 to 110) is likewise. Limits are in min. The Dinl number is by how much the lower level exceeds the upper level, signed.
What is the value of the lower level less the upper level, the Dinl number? 2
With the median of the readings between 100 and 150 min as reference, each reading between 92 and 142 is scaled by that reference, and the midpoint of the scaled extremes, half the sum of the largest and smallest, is 1.07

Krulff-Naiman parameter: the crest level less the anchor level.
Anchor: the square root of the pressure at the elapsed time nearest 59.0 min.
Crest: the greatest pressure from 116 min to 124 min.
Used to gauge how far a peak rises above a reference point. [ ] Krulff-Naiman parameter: 87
